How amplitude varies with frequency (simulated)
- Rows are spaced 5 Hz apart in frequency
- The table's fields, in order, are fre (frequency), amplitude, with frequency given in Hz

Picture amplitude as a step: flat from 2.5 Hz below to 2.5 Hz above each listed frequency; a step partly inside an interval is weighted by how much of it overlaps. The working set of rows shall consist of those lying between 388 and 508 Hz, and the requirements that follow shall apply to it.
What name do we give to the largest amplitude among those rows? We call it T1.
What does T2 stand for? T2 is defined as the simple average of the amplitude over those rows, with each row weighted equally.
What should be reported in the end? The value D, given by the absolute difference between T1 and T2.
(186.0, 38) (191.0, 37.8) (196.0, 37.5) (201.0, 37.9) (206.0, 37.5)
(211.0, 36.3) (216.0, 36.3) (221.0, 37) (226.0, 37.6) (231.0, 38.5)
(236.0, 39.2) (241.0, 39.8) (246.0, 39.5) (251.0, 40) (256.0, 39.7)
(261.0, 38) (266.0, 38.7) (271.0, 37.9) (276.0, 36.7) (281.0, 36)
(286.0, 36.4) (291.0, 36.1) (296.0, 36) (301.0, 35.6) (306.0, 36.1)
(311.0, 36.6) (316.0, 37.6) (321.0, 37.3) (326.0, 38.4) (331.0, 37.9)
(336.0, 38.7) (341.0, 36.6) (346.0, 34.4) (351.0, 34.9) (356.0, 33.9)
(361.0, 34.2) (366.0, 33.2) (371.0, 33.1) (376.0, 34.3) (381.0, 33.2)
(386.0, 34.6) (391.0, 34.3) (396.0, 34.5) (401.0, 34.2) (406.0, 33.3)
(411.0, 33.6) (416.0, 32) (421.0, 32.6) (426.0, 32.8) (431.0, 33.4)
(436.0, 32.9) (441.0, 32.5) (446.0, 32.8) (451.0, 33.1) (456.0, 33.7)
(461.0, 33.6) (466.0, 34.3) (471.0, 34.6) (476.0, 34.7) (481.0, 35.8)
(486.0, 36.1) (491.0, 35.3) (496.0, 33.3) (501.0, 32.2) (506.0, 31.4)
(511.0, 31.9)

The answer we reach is 2.5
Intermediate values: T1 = 36.1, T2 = 34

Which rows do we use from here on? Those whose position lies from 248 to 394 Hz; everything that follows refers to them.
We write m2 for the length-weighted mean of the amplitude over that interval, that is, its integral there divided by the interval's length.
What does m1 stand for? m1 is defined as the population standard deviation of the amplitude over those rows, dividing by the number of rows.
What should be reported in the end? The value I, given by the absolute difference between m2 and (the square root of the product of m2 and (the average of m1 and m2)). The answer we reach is 9.9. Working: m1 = 1.9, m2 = 36.2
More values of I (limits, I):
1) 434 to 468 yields 9.5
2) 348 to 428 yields 9.6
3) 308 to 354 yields 10.3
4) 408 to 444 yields 9.4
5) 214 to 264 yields 10.9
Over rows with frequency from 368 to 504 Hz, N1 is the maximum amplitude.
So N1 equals 36.1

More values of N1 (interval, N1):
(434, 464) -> 33.7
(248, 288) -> 40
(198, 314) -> 40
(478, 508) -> 36.1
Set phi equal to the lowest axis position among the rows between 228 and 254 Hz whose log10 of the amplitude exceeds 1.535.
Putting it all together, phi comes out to 231.0 Hz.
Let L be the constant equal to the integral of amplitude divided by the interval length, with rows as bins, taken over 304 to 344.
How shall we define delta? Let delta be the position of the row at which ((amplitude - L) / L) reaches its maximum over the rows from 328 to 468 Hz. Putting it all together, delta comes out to 336.0 Hz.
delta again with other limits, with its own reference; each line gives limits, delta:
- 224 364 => 251.0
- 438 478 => 476.0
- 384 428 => 386.0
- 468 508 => 486.0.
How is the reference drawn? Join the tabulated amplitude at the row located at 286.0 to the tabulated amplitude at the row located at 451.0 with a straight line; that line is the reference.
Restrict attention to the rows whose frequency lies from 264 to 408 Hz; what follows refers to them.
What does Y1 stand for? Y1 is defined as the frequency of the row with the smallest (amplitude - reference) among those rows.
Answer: 371.0 Hz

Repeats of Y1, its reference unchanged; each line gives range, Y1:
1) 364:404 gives 371.0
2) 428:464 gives 441.0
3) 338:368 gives 366.0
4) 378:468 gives 416.0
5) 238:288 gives 281.0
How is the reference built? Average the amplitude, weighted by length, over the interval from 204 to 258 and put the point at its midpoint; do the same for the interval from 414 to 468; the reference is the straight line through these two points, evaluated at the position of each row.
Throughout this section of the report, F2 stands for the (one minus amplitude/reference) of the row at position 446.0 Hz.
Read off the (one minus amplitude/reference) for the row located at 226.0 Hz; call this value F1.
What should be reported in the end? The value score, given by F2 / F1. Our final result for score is 0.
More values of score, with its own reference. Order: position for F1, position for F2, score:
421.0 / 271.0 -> -1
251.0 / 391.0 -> 0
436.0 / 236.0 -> -3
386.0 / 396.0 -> 2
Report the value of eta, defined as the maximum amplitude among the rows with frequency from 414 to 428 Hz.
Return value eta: 32.8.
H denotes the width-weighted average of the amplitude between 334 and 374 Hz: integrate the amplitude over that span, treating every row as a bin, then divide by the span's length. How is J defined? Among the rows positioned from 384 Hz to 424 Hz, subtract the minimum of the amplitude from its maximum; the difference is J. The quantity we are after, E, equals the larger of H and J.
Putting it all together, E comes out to 35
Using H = 34.8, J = 2.6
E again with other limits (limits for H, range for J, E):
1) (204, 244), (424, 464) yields 38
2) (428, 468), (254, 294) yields 33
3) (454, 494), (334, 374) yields 35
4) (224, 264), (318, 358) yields 39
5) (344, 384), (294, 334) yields 34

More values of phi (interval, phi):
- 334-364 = 336.0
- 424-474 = 466.0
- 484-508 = 486.0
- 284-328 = 286.0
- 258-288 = 261.0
